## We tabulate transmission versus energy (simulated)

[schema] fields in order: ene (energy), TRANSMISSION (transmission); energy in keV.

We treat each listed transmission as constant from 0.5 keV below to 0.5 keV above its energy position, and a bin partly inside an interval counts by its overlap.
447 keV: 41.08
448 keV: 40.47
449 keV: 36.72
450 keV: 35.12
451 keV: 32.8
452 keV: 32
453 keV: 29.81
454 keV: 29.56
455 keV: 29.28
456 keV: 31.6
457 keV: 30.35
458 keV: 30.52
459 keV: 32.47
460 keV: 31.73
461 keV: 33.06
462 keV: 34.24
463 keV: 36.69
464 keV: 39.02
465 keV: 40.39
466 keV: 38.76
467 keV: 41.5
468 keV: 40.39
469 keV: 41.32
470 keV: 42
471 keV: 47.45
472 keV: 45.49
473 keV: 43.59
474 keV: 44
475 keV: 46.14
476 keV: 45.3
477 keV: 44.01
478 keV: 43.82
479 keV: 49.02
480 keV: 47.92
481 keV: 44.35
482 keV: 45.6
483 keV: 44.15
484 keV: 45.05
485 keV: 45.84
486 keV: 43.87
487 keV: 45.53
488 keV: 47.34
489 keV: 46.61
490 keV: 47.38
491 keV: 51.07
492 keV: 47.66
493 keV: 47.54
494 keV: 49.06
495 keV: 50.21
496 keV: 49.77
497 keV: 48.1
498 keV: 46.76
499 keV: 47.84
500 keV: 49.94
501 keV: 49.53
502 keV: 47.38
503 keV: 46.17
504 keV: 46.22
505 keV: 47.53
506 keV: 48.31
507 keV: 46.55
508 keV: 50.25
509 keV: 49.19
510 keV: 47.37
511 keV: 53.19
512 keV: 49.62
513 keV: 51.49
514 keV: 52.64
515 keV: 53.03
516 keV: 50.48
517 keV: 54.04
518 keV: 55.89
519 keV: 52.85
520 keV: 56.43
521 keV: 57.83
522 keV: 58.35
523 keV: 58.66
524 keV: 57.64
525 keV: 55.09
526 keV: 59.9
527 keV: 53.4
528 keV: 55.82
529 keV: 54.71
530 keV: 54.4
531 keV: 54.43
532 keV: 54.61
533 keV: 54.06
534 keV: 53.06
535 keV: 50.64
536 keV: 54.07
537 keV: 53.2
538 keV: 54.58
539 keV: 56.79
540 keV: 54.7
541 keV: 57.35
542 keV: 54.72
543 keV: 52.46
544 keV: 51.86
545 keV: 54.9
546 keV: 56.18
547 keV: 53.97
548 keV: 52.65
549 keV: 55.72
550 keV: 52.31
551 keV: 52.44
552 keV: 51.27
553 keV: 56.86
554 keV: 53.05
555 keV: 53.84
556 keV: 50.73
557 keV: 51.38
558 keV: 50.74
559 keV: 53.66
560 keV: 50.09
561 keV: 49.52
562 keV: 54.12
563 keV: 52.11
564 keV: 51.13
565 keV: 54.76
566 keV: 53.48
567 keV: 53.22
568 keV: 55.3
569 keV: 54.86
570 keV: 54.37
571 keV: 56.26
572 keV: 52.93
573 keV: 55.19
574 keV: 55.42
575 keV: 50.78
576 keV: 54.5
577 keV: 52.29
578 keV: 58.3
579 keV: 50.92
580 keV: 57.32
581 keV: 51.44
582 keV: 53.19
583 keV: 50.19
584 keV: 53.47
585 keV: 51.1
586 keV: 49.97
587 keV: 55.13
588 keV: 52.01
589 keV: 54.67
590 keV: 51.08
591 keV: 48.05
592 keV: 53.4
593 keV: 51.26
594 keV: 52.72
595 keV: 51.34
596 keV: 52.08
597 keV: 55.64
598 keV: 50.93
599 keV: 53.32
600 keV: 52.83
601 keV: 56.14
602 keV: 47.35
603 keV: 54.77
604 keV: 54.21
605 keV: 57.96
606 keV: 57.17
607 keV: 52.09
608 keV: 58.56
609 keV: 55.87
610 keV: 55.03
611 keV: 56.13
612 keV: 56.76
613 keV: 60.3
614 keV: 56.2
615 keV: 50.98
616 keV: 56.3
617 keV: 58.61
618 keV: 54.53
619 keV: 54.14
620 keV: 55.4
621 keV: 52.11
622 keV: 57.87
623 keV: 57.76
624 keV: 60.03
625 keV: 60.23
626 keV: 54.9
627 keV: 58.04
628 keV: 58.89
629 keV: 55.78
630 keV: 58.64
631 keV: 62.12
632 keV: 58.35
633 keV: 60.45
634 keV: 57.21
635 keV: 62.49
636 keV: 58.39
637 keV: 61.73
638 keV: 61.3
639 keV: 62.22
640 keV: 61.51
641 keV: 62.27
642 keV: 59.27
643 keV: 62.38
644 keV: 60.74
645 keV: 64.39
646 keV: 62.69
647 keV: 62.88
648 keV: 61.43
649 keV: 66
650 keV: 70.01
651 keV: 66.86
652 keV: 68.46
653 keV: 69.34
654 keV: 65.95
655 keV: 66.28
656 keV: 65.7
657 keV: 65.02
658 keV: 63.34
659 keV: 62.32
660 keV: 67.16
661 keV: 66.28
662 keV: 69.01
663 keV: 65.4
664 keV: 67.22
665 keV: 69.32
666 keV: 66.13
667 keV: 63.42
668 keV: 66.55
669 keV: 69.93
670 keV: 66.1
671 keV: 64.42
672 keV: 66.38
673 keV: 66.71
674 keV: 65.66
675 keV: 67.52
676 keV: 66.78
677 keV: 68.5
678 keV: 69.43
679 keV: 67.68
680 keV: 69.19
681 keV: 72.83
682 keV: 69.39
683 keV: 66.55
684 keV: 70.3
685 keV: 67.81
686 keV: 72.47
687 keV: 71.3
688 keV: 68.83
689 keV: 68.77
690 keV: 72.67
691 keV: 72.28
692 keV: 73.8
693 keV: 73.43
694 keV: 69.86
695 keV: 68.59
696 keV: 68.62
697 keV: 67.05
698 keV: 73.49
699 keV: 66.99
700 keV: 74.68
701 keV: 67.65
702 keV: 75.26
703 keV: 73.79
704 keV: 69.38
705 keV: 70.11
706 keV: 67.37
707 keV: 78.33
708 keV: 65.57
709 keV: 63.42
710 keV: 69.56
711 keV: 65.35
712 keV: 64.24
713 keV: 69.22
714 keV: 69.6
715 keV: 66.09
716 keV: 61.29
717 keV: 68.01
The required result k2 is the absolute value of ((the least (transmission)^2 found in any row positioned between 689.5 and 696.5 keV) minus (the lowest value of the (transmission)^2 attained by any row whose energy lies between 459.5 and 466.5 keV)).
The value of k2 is 3698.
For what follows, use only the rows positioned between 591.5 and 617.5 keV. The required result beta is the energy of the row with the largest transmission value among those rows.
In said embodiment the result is 613 keV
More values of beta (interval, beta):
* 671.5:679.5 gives 678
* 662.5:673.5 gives 669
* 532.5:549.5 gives 541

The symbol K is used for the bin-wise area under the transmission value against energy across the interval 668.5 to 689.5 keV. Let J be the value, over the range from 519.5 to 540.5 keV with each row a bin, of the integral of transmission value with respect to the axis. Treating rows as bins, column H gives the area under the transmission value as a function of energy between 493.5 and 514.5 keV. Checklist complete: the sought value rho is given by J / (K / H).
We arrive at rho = 831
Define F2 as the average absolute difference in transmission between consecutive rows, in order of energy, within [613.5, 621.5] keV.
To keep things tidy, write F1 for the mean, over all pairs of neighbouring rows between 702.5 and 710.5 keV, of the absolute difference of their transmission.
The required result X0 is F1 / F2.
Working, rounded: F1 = 5.7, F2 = 3.1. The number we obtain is 1.82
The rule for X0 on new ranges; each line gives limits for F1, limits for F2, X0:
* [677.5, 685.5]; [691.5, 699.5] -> 0.98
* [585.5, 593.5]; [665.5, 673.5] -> 1.47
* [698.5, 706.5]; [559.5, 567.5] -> 2.38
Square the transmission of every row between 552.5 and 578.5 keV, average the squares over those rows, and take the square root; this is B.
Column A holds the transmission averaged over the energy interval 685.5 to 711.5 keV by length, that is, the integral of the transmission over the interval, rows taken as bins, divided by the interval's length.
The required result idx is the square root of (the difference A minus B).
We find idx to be 4.11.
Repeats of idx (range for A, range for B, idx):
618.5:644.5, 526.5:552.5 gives 2.23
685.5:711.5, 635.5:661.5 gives 2.50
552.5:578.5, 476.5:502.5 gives 2.50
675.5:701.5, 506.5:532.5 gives 4.01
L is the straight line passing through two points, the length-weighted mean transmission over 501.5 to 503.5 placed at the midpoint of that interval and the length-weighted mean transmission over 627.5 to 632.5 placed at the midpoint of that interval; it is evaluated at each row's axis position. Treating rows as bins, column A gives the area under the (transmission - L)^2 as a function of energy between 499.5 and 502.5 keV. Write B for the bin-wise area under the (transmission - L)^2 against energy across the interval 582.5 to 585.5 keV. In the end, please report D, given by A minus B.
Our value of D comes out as -10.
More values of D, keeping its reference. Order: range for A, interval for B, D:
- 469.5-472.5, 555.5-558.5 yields 16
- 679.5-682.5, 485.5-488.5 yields 146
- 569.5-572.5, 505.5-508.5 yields 0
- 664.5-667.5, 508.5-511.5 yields 35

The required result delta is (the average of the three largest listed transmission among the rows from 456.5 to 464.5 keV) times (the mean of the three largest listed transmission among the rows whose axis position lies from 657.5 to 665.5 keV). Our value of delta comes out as 2511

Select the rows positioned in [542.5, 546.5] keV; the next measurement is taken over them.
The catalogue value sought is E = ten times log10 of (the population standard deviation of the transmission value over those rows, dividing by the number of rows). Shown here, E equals 2.5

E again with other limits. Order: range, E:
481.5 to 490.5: 0.7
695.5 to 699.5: 4.2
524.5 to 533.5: 2.5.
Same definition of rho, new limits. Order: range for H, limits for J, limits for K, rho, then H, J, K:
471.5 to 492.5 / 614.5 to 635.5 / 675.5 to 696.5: 790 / 964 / 1205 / 1469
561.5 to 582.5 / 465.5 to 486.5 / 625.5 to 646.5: 833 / 1132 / 930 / 1264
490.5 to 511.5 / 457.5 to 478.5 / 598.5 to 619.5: 741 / 1020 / 842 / 1159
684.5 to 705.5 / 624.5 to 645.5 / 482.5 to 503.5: 1881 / 1487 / 1261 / 997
